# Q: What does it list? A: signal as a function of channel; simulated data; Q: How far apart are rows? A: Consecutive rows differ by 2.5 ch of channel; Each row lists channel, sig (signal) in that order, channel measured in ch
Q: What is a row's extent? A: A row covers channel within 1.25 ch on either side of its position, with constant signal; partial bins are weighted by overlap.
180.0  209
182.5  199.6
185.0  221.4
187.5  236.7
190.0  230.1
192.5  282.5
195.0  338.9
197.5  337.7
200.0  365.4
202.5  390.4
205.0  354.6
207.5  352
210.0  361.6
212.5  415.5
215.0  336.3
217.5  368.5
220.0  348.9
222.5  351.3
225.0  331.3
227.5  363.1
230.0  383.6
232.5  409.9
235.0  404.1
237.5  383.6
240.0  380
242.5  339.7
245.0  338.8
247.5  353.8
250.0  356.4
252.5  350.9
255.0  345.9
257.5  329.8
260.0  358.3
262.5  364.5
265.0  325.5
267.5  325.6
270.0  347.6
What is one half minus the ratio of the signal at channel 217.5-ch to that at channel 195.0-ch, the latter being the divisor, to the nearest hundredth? -0.59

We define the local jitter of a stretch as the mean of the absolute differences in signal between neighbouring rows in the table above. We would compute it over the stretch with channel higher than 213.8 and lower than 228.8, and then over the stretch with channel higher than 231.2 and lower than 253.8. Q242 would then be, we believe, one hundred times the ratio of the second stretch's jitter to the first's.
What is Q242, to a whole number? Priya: 56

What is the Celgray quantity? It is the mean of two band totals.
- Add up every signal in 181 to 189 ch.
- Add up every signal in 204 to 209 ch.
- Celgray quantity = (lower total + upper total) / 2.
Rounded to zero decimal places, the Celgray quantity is 682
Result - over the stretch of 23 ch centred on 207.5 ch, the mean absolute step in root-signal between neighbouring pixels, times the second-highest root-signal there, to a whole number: 17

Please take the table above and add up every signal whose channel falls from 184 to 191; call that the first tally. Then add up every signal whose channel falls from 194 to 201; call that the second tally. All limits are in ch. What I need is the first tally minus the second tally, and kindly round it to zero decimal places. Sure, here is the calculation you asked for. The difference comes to -354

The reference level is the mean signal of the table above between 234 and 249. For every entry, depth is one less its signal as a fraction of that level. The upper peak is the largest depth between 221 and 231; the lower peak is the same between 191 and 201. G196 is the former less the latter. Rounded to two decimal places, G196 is -0.13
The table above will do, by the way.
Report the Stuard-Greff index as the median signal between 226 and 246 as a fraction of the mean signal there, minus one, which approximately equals 0.017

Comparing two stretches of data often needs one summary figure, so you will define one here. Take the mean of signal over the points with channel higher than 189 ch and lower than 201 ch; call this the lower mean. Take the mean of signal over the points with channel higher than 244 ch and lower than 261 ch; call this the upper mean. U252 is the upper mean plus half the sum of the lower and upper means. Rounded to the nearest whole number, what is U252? 677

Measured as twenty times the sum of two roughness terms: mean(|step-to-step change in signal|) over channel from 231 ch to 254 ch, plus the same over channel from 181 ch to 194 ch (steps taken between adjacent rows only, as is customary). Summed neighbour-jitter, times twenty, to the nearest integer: 716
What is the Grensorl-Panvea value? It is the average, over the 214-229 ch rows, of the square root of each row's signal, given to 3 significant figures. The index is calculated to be 18.7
